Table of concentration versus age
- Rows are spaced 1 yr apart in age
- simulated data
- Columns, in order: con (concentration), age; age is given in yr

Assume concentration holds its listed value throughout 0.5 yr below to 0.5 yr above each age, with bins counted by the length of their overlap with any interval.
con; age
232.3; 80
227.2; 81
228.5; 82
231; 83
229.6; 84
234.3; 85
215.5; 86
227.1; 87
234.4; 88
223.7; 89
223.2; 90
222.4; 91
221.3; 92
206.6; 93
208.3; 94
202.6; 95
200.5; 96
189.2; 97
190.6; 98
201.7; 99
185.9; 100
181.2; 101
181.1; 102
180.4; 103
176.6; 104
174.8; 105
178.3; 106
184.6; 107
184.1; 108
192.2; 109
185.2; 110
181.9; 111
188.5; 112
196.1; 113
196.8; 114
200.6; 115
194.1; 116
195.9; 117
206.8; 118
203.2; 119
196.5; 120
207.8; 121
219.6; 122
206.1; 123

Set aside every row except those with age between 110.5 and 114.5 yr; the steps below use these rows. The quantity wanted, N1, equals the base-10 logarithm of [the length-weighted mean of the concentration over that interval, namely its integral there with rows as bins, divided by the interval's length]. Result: 2.28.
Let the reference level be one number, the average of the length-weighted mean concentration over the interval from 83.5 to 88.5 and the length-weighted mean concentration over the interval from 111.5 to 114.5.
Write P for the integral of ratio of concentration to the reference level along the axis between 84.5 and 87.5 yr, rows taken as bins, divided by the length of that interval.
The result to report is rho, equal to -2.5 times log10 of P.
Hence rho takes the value -0.07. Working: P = 1.07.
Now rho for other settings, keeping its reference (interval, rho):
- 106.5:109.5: 0.13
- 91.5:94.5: -0.01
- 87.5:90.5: -0.08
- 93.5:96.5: 0.04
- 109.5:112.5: 0.14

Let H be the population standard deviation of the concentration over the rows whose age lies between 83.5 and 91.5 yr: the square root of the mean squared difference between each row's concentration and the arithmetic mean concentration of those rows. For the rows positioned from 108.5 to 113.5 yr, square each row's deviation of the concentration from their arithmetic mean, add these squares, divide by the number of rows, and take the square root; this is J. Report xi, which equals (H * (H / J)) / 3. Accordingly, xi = 2.4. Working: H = 6.0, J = 5.0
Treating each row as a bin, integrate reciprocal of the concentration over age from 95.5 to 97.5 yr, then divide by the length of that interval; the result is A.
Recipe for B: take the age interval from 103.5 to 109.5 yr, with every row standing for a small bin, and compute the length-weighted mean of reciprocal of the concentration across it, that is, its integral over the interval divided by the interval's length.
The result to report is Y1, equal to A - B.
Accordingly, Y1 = -0.0004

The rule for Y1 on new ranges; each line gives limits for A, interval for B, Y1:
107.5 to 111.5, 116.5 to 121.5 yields 0.0004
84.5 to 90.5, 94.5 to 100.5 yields -0.0007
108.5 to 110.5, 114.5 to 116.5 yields 0.0002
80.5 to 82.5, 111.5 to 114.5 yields -0.0008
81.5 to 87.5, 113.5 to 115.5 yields -0.0006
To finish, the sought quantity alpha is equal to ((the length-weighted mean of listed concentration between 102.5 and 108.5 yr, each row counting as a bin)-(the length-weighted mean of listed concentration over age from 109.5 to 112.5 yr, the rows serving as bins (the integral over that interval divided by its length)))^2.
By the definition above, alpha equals 29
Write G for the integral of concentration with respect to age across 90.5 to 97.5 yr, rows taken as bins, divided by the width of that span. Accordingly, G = 207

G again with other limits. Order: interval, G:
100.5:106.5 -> 179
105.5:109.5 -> 185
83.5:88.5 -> 228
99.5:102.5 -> 183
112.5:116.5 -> 197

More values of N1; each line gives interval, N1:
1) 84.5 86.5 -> 2.35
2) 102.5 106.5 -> 2.25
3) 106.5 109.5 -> 2.27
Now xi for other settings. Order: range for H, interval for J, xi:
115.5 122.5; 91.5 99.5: 2.4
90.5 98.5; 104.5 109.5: 7.4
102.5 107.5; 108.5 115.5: 0.6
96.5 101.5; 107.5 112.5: 4.3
